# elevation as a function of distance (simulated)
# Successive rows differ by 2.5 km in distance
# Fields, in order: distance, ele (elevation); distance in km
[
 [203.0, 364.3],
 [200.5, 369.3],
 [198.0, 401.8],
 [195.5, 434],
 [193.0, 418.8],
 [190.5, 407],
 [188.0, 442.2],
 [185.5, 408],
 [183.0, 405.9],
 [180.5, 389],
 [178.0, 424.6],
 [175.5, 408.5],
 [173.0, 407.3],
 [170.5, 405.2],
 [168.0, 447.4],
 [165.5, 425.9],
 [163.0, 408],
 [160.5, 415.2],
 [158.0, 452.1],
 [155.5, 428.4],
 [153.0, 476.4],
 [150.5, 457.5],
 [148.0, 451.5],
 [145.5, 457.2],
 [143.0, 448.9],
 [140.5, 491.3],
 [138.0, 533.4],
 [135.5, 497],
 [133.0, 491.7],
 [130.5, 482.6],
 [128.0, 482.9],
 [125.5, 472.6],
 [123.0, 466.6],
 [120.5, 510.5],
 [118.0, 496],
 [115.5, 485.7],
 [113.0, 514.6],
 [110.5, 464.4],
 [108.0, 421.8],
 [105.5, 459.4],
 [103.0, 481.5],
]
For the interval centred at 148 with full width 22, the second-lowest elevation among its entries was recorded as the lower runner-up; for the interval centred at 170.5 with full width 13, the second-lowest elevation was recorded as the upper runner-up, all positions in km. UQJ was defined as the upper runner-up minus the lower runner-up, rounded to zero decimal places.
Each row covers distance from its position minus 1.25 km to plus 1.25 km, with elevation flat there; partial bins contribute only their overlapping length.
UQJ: -42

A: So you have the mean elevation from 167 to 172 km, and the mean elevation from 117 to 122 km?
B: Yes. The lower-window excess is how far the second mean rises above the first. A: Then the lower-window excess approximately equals 77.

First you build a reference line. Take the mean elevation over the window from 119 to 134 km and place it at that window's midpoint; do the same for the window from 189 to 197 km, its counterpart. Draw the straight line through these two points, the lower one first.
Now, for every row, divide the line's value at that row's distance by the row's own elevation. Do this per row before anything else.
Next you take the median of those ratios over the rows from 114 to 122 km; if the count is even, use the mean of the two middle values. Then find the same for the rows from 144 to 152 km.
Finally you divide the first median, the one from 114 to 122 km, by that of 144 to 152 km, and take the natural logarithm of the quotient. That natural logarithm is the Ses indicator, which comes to -0.03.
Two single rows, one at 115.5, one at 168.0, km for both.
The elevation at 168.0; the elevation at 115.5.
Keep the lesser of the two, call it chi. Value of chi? 447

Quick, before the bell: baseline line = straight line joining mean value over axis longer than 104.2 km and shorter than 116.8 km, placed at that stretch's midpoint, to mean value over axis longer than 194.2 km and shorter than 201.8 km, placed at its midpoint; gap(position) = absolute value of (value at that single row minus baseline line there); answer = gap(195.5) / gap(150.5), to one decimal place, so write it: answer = 1.6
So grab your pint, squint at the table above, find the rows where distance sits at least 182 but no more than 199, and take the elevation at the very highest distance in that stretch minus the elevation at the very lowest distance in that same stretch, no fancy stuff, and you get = -4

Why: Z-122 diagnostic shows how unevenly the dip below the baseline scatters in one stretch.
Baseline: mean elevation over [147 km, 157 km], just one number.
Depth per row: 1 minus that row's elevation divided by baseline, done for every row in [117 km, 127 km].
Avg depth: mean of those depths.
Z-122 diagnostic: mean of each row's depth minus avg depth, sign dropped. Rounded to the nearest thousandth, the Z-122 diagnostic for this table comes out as 0.037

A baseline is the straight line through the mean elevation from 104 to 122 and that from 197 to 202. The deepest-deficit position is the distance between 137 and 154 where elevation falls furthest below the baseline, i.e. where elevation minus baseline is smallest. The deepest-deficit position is 143.0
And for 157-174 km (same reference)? 163.0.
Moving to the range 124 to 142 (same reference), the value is 125.5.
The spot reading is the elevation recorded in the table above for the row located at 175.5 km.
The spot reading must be 408.5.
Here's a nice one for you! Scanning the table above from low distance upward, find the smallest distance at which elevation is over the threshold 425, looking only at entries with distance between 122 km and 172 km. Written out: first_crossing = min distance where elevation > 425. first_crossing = 123.0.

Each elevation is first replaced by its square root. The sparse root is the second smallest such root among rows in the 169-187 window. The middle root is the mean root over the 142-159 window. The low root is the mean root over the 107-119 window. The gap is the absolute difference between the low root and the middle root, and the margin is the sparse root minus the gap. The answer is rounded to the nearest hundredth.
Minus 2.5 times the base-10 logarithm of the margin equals -3.23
